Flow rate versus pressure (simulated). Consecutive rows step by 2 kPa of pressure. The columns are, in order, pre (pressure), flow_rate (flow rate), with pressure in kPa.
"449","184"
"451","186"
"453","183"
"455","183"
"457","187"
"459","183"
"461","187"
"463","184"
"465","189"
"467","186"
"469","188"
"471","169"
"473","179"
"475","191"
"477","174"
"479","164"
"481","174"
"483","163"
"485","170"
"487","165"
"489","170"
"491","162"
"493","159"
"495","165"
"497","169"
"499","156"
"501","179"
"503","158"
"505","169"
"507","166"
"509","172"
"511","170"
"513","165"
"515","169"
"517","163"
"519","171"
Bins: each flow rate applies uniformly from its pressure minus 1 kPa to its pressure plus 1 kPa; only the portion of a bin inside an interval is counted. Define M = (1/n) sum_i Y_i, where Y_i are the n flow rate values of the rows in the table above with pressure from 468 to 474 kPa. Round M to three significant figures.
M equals 179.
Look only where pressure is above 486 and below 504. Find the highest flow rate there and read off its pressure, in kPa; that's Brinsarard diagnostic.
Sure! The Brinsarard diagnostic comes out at 501 kPa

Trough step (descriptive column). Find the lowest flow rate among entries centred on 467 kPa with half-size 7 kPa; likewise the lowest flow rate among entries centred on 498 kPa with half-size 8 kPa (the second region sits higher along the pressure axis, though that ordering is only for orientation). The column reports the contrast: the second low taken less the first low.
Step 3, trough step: -13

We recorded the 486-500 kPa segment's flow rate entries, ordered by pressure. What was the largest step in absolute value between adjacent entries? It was 13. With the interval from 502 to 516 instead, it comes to 11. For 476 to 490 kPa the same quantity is 11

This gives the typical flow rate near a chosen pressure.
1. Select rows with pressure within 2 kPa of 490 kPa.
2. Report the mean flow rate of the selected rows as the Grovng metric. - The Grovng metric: 166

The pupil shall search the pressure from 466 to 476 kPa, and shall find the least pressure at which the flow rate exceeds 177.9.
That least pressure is 467 kPa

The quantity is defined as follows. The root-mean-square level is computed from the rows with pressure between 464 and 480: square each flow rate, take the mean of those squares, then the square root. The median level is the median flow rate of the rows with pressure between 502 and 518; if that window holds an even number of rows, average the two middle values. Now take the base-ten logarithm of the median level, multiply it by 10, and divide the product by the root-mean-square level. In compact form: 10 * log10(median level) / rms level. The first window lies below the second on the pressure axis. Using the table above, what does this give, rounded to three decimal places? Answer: 0.123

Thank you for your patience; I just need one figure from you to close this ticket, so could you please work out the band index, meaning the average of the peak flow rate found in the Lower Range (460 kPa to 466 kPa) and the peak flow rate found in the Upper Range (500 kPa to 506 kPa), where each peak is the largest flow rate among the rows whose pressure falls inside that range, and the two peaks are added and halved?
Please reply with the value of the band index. 184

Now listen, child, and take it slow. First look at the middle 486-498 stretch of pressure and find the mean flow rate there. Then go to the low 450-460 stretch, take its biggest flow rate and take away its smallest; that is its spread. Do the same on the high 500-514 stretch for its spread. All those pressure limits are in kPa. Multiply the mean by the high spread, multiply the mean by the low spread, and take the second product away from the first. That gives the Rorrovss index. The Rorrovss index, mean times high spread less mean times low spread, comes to 2805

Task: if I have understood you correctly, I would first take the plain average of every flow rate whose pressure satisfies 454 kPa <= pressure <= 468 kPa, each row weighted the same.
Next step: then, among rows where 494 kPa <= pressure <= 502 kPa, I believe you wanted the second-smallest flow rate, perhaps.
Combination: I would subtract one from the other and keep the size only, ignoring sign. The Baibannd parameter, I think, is 21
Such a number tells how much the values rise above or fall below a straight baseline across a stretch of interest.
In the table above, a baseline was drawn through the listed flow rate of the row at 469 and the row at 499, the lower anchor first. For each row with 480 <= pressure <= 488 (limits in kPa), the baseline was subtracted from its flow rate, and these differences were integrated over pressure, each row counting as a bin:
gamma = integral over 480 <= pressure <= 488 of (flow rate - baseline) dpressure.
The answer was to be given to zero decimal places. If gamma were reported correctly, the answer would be -32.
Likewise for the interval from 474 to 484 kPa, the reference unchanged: -41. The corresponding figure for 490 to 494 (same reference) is -12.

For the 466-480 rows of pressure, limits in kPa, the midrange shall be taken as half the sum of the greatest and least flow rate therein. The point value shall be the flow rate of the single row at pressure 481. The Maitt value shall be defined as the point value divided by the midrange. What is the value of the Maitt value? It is 0.98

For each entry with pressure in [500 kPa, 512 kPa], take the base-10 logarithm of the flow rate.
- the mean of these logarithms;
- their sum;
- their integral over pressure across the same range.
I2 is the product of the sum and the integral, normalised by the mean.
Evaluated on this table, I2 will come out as 160.4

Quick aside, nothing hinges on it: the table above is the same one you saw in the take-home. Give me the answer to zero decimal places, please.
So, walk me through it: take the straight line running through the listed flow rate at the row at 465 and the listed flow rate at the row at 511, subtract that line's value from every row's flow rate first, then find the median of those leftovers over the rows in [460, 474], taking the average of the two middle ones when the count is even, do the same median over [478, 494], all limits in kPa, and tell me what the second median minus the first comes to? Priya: -12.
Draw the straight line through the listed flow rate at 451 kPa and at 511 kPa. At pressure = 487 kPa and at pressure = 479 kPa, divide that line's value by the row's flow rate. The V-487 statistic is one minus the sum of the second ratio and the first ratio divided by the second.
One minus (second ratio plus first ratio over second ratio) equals -1.07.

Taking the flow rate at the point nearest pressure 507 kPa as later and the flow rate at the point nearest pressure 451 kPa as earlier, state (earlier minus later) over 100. 0.20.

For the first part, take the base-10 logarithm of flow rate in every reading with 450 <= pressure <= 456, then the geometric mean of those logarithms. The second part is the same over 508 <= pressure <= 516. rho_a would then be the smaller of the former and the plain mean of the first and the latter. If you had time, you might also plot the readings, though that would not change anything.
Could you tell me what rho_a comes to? 2.25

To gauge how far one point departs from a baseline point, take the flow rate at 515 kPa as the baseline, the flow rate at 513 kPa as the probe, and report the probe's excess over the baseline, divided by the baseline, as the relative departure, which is -0.024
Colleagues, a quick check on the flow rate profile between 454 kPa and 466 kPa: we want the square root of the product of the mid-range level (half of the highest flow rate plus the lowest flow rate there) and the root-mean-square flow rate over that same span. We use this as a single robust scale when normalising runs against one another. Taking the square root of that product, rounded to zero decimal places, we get 186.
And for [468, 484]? 176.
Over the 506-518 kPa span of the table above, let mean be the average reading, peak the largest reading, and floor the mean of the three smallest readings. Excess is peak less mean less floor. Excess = -160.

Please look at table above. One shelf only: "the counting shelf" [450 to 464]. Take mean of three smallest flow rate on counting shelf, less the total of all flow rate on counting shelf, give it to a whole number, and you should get -1110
